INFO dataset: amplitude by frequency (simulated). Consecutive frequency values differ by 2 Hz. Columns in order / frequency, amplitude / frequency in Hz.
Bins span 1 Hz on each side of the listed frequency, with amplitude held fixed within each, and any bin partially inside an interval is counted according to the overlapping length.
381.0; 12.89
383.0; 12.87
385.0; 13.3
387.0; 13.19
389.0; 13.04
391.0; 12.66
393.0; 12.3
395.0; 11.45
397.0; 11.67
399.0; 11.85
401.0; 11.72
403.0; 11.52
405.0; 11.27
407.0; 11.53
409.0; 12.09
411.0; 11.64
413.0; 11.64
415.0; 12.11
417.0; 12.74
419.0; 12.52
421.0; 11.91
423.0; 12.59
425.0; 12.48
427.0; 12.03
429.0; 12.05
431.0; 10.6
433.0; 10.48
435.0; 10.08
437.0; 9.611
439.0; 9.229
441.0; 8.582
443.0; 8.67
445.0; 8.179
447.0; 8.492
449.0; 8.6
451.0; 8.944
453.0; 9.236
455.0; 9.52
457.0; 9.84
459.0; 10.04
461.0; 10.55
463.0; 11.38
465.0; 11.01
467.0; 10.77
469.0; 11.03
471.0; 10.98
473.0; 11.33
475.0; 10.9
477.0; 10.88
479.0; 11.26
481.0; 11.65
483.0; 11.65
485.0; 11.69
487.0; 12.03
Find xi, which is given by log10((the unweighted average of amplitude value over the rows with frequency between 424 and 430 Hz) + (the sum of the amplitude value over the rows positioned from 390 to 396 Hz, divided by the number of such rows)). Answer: 1.39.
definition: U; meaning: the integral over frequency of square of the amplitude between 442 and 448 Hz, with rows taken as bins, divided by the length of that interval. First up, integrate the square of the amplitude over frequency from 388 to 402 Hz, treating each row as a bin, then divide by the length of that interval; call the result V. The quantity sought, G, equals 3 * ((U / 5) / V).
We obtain 0.29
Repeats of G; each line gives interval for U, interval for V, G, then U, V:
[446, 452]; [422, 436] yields 0.34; 75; 133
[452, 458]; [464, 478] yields 0.45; 91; 121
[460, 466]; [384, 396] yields 0.45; 121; 161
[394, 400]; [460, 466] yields 0.68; 136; 121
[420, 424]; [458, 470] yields 0.77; 150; 117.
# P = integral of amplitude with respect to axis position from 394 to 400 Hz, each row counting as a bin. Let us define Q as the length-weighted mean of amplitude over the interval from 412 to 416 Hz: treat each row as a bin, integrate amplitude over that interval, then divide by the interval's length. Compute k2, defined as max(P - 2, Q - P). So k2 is 68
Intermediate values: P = 70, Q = 11.9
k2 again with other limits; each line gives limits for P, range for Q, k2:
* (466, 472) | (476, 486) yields 64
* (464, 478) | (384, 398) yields 152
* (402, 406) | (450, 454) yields 44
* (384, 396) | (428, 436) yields 150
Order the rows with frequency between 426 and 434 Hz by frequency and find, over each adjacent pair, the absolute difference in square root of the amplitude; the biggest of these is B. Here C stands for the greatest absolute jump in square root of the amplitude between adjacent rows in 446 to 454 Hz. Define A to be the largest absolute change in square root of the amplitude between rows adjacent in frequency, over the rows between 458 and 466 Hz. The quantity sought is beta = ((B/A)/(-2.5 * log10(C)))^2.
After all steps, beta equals 0.31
